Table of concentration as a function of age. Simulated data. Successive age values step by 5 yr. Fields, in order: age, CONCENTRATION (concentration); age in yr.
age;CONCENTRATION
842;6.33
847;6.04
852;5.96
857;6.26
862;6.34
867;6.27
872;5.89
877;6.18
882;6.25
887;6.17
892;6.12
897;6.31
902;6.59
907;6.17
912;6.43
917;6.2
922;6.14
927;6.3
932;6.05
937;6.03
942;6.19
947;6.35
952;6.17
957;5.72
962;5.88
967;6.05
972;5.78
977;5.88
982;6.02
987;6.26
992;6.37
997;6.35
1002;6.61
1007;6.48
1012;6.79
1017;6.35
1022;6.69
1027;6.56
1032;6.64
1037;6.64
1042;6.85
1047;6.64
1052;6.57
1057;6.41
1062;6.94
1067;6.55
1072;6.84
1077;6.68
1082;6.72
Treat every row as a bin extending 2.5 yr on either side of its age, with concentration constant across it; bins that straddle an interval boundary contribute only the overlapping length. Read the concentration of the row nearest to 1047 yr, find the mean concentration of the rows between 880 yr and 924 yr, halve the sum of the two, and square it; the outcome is 41.6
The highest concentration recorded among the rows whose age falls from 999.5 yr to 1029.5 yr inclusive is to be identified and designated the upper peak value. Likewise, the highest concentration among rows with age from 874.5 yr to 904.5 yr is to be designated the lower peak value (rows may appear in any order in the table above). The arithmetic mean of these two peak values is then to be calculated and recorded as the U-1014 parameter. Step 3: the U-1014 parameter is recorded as 6.69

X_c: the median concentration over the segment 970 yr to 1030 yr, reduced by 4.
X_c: 2.4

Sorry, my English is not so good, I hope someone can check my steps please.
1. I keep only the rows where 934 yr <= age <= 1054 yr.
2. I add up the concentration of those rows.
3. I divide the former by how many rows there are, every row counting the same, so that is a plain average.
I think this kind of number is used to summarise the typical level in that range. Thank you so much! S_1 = 6.33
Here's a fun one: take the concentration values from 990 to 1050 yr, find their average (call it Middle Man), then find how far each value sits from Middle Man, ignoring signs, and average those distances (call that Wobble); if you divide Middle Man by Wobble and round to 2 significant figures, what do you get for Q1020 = 50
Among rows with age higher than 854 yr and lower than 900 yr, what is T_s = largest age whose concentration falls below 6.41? 897 yr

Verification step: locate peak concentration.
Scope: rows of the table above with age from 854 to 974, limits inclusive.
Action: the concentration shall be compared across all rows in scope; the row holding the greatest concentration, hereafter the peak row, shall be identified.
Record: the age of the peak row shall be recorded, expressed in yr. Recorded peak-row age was 902 yr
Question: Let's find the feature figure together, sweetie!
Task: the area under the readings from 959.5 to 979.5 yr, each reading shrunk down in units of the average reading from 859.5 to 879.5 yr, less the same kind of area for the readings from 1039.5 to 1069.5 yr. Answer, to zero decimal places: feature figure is -13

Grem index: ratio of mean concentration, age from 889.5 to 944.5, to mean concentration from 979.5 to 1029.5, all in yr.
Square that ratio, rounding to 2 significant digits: 0.93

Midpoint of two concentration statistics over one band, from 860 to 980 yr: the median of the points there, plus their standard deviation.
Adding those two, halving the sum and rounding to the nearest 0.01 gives 3.19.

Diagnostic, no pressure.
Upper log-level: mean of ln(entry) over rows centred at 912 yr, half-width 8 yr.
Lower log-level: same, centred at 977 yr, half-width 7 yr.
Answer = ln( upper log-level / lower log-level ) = 0.03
